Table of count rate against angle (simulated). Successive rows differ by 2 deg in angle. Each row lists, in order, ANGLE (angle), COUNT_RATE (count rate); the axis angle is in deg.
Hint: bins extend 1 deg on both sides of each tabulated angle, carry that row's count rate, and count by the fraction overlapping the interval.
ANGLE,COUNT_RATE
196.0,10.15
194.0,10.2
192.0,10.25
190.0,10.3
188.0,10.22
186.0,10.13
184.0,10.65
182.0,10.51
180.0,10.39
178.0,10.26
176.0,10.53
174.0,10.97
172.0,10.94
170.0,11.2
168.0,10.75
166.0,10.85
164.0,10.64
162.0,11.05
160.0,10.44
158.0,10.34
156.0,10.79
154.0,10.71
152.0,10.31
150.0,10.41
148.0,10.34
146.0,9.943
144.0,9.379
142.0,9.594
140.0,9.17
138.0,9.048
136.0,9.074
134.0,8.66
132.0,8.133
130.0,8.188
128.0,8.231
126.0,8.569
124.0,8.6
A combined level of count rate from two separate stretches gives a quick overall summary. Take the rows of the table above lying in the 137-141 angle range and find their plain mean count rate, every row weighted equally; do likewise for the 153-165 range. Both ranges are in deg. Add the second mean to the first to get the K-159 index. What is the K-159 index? 19.8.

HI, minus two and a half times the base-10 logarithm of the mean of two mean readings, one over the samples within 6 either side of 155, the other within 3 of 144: -2.51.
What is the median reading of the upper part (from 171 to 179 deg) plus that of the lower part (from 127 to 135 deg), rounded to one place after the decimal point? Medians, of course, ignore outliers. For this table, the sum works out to 18.9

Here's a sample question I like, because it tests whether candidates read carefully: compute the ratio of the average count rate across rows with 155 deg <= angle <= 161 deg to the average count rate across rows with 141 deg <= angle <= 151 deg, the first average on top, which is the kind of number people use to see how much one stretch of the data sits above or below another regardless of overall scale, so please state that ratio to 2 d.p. 1.06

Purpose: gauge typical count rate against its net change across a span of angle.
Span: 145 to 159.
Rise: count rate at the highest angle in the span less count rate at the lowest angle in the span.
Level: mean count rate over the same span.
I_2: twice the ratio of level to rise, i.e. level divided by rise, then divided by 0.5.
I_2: 52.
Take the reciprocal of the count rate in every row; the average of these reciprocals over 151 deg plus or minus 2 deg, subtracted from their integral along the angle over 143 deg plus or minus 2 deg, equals 0.33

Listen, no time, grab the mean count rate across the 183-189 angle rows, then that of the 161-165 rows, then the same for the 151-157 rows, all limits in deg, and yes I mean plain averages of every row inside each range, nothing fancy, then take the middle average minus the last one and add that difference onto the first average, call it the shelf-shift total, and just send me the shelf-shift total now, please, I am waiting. 10.6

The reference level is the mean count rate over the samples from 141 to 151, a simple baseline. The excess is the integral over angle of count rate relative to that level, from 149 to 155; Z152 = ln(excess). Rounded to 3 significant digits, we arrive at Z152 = 1.18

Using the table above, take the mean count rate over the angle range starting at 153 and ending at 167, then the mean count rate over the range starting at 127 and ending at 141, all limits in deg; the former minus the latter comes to 2.0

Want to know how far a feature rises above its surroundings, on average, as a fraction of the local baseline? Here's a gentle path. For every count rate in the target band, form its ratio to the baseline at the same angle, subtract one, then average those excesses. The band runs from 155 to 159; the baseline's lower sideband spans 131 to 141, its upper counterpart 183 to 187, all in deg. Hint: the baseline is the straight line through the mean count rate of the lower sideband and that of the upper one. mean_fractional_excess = 0.113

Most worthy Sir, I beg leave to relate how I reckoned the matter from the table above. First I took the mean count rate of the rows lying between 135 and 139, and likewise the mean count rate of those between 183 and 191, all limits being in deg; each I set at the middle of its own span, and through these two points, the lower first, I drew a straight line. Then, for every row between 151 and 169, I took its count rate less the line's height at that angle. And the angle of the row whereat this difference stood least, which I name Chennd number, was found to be 158.0 deg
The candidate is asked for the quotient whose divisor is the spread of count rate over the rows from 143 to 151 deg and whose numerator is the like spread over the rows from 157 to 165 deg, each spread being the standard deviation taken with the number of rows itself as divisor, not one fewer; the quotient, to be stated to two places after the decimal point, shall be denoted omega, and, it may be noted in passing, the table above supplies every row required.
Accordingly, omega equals 0.66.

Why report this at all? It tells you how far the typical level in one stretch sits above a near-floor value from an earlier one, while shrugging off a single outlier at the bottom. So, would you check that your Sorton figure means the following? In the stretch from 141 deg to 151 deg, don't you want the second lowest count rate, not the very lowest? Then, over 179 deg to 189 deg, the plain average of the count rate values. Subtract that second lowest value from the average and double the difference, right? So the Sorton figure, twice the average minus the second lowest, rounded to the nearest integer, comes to 2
